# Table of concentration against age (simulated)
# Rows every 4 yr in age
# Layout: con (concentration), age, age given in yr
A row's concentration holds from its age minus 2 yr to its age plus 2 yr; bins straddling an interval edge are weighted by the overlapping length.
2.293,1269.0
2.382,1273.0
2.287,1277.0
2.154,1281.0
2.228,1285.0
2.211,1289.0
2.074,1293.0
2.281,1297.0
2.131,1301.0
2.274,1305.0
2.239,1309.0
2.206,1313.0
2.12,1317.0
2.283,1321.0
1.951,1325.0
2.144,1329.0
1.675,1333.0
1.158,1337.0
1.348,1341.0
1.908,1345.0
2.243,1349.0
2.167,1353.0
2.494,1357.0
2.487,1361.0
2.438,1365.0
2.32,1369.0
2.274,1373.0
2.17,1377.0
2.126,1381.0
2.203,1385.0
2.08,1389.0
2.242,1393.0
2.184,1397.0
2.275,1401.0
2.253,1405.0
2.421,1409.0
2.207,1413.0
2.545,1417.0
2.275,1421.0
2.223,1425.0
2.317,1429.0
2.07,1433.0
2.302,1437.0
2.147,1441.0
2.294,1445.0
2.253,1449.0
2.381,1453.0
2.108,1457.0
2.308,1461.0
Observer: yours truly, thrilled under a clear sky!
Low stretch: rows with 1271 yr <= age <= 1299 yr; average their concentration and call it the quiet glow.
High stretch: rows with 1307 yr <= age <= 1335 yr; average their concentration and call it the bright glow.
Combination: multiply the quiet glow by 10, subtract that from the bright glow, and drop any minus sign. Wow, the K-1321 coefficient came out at 20.2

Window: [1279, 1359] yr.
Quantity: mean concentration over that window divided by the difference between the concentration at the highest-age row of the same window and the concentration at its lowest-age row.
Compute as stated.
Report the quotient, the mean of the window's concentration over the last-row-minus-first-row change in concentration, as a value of 6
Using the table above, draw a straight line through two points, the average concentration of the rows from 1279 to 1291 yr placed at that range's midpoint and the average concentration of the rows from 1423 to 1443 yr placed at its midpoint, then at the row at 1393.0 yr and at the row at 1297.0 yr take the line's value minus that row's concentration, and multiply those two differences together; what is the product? 0.003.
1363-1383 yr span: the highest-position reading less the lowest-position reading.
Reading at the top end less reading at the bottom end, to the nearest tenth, -0.3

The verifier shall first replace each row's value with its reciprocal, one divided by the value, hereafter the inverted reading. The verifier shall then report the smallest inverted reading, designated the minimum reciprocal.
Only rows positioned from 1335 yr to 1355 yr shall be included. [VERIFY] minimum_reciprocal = 0.446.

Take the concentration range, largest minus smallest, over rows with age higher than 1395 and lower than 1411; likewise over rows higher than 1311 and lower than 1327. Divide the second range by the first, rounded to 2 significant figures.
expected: 1.4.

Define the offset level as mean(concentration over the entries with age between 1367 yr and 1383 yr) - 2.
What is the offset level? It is 0.22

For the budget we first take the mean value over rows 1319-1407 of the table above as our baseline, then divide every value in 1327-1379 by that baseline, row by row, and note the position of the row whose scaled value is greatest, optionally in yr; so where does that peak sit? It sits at 1357.0 yr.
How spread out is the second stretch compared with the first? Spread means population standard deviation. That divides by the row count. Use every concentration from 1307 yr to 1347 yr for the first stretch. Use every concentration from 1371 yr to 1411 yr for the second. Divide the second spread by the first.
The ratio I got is 0.2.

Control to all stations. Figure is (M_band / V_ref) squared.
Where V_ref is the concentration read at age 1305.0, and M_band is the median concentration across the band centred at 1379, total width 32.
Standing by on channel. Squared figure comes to 0.96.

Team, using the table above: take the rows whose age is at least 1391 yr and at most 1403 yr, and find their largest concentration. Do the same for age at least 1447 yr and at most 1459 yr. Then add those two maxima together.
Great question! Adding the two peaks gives 4.66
